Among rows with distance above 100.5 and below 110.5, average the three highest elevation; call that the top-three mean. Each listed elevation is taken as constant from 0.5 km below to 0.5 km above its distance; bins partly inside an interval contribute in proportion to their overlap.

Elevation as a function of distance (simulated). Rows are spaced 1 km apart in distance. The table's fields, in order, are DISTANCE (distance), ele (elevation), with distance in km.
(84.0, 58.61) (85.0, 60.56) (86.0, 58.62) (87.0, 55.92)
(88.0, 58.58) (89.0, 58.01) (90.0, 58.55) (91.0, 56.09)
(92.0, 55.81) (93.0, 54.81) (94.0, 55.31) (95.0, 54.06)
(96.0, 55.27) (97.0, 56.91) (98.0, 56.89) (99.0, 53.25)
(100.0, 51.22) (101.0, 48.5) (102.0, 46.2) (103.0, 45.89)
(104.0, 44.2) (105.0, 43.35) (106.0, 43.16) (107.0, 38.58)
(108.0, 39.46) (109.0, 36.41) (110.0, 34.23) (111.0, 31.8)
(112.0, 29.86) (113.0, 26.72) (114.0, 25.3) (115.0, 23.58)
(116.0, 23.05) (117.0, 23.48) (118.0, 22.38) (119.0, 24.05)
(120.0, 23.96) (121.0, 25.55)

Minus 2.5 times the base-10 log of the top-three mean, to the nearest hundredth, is -4.18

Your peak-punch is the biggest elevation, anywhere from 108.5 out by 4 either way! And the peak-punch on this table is 43.35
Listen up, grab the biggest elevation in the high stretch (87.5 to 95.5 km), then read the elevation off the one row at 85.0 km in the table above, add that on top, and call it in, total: 119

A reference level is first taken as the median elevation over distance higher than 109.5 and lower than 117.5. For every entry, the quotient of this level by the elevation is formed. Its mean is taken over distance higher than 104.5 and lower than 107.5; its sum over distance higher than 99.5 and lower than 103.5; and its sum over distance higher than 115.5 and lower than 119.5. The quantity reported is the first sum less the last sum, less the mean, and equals -2.9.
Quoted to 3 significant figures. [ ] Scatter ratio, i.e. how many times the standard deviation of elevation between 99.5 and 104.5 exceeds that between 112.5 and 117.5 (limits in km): 1.76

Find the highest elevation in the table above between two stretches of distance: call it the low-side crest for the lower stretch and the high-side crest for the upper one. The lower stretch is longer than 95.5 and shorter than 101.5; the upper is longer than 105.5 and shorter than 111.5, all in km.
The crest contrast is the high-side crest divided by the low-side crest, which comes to 0.76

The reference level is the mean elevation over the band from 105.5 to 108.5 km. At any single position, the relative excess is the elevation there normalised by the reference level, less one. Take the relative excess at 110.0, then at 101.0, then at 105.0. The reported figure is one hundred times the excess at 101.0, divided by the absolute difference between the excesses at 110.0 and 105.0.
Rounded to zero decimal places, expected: 89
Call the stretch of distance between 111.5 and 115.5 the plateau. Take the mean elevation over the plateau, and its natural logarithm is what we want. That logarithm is 3.3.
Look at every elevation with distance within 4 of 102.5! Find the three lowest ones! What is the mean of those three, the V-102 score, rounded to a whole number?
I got 44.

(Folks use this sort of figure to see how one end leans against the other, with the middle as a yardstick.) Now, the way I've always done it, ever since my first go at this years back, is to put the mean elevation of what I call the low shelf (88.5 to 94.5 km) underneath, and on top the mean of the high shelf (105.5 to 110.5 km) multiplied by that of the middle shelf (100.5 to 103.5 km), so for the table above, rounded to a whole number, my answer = 32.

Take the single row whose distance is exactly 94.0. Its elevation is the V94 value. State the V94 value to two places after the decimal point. 55.31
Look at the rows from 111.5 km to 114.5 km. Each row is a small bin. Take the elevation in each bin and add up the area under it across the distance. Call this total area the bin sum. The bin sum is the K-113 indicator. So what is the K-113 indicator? 82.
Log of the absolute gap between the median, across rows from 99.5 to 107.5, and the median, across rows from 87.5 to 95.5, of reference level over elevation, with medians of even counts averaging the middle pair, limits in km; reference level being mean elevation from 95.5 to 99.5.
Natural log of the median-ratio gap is -1.4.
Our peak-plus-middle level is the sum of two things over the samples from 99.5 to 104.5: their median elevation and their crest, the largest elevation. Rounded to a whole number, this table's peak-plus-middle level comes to 97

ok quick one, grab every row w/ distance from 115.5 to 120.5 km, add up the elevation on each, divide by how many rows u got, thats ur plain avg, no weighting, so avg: 23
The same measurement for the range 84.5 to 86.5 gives 60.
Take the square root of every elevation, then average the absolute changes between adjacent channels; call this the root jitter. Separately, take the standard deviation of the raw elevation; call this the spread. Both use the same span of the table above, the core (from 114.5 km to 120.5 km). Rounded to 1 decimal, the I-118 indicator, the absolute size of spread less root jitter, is 0.5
